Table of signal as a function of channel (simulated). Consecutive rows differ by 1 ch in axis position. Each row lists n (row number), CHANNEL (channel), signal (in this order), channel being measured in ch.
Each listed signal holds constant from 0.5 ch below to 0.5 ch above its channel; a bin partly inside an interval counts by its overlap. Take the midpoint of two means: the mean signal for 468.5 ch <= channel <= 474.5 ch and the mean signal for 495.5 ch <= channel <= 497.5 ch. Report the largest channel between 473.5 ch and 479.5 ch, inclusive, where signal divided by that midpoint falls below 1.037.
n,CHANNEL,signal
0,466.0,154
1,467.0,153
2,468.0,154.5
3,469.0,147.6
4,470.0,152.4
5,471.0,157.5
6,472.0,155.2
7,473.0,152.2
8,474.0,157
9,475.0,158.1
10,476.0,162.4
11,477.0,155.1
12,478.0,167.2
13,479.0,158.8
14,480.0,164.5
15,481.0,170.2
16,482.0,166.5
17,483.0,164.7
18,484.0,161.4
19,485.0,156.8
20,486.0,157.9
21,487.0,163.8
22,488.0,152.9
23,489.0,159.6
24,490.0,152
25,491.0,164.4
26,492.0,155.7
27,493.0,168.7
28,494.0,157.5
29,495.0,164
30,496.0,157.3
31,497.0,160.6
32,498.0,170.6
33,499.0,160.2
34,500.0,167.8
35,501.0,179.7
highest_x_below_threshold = 479.0 ch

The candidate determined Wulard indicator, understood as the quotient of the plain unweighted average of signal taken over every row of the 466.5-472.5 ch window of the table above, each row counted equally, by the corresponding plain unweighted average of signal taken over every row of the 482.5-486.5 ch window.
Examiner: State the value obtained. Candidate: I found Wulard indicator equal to 0.957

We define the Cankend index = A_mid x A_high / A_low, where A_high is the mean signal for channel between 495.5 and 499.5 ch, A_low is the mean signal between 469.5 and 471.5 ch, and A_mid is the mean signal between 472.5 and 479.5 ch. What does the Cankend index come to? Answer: 166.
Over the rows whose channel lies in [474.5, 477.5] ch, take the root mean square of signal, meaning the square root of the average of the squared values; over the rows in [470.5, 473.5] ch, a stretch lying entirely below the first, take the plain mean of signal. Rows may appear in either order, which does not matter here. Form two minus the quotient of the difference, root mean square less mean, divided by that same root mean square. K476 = 1.98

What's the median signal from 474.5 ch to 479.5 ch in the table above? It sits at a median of 159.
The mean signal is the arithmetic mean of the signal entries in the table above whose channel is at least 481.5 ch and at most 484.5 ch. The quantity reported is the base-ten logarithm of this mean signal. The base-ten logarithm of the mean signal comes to 2.215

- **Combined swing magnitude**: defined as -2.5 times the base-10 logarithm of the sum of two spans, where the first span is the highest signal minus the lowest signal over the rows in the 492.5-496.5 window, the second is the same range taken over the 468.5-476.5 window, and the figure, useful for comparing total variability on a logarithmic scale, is -3.55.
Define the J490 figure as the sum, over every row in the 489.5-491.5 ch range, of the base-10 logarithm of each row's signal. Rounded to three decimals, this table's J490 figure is 4.398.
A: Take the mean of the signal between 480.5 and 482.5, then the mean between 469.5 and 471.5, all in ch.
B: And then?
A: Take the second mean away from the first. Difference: 13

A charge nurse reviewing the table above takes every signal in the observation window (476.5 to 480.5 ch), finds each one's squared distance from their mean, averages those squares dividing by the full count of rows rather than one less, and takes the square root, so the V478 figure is 4.7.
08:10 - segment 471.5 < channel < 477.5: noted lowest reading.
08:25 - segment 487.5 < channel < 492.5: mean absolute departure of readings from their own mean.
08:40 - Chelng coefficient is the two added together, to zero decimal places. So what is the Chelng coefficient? 156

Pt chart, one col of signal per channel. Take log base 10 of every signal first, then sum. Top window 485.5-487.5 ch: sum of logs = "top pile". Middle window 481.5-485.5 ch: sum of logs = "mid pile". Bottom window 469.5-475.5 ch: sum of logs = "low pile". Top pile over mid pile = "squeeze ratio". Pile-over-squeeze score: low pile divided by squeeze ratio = 26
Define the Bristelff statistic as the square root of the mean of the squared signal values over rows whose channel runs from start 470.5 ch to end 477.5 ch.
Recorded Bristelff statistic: 157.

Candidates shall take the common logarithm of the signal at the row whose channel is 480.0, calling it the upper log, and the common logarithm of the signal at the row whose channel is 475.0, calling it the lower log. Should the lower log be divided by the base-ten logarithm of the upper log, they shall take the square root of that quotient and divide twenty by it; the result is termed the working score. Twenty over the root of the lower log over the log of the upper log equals 7.93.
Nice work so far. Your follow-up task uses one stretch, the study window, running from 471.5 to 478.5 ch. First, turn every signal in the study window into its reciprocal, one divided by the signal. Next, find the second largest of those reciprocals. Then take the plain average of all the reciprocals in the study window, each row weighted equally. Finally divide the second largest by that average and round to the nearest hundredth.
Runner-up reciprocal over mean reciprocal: 1.02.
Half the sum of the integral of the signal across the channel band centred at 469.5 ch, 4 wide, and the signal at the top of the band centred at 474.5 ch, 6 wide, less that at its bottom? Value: 306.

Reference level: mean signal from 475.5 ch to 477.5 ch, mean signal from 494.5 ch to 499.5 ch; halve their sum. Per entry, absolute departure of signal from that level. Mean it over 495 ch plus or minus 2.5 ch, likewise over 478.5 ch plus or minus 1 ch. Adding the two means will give 7.8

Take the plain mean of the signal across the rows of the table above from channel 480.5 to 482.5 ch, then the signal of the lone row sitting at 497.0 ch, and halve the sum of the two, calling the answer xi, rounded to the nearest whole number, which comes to 164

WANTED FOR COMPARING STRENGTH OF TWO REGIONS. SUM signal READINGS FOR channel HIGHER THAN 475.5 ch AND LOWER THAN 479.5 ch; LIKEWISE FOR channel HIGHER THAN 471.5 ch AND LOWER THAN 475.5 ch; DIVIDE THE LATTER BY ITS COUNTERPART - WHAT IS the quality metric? 0.97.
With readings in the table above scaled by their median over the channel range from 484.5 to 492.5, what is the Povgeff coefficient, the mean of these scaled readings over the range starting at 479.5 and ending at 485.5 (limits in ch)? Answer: 1.04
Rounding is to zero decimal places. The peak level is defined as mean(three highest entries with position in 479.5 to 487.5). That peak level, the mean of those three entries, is 167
